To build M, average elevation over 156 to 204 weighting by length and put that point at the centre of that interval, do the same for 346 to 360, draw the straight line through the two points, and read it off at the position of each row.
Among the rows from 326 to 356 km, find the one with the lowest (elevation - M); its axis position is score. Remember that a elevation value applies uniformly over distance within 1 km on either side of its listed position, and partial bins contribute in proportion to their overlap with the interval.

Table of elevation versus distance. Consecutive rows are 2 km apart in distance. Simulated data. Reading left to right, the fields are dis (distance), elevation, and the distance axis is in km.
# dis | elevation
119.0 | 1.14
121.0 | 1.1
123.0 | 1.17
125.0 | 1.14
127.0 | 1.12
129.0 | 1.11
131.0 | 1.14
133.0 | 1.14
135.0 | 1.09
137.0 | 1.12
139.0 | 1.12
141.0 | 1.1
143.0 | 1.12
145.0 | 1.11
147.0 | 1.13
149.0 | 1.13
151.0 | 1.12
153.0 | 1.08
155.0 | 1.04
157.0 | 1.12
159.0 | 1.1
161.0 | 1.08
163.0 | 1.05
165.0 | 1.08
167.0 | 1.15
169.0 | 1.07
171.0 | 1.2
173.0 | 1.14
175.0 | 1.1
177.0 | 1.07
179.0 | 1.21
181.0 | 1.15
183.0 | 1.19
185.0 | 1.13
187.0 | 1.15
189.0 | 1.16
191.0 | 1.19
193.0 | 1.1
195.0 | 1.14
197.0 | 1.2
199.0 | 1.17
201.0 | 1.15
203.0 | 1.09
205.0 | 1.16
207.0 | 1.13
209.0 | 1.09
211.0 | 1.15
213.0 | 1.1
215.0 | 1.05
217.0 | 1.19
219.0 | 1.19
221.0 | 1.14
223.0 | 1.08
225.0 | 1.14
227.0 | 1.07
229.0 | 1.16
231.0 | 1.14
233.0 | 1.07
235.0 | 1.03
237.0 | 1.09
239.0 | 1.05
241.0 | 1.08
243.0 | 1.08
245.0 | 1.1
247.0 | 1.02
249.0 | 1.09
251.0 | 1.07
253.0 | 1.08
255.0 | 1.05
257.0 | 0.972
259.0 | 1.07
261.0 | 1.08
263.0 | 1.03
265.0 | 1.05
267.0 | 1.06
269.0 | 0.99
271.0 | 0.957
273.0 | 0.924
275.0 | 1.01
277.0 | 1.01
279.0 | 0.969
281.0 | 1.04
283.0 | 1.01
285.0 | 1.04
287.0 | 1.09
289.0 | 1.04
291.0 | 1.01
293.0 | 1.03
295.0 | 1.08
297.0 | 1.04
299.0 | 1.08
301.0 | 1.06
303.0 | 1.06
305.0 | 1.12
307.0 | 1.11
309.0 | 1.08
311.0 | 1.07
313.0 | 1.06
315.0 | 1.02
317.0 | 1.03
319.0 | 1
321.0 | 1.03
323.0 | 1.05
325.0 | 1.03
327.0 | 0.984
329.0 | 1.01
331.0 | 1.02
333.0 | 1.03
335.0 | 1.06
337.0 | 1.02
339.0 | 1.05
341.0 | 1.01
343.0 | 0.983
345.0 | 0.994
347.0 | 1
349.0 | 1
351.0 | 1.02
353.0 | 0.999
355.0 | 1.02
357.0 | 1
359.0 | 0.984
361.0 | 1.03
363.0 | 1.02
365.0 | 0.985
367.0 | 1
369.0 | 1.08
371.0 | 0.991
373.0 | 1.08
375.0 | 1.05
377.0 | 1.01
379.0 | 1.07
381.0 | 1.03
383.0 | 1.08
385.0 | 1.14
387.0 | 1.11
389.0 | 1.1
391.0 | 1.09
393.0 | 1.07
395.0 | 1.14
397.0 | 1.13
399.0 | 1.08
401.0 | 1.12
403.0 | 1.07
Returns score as 327.0 km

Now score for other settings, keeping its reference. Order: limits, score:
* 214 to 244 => 235.0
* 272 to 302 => 273.0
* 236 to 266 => 257.0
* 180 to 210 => 203.0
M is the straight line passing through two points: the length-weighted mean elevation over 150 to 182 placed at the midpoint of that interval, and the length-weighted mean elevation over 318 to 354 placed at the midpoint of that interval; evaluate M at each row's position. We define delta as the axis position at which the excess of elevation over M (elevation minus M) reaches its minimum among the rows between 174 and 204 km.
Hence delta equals 177.0 km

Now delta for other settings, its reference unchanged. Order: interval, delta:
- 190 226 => 215.0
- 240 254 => 247.0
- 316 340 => 327.0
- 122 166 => 155.0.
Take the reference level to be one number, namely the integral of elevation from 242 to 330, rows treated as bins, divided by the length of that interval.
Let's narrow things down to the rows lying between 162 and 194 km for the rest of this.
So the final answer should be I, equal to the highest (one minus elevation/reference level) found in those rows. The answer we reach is -0.01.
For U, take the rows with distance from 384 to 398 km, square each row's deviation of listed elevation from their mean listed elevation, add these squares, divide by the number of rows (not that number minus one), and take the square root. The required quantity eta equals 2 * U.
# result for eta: 0.049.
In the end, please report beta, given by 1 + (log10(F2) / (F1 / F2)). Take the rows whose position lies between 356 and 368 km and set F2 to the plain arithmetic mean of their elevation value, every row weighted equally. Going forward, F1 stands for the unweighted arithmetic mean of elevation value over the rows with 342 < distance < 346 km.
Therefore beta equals 1.00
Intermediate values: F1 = 0.99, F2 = 1.00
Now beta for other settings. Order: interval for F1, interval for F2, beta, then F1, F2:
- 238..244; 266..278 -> 1.00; 1.07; 0.99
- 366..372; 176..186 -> 1.07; 1.02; 1.15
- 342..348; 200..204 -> 1.06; 0.99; 1.12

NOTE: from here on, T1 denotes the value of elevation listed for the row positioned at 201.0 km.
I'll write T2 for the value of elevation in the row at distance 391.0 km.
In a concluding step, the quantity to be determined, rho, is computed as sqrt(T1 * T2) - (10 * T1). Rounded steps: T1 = 1.15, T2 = 1.09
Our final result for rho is -10.4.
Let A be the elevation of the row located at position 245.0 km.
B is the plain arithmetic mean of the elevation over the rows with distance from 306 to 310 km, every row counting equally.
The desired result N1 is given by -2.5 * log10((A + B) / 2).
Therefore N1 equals -0.101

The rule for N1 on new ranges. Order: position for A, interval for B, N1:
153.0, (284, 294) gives -0.064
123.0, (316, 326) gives -0.102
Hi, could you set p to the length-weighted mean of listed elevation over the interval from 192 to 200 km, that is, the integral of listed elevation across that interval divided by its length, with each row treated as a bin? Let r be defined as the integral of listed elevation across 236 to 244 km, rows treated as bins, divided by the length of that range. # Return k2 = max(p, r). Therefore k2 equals 1.15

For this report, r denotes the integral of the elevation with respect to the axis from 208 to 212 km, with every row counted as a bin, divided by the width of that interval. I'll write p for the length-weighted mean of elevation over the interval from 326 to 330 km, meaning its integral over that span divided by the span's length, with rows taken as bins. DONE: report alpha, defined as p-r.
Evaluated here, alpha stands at -0.12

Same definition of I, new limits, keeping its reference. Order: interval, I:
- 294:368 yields 0.06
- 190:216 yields -0.01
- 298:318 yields 0.02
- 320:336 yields 0.05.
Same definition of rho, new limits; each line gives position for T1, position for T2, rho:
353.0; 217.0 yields -8.9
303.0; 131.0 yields -9.5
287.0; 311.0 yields -9.8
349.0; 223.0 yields -9.0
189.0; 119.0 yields -10.5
